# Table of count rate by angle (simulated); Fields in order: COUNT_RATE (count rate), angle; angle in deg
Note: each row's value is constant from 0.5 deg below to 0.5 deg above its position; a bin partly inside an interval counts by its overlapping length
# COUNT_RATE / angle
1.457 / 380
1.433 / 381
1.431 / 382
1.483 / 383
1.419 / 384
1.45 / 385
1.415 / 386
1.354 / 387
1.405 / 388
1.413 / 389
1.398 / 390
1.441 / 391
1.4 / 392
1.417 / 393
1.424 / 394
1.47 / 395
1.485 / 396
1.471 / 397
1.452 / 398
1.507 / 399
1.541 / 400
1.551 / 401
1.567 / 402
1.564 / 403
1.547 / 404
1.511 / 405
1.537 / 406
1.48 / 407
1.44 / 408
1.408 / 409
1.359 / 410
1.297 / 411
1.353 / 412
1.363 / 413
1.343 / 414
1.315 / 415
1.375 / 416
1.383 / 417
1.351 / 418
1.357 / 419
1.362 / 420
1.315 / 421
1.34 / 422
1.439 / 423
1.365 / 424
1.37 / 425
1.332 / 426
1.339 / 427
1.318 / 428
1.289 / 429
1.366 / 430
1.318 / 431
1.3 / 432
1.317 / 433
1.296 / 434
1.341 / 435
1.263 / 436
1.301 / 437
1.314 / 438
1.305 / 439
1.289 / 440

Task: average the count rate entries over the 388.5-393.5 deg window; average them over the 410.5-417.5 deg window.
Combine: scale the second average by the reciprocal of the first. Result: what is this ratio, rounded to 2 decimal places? 0.95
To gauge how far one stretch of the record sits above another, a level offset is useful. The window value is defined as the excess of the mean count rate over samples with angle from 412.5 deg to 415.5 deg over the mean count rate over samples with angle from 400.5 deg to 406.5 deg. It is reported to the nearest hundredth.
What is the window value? -0.21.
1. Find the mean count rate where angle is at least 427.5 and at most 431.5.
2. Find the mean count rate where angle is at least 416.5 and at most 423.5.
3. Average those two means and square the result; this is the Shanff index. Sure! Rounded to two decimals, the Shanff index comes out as 1.80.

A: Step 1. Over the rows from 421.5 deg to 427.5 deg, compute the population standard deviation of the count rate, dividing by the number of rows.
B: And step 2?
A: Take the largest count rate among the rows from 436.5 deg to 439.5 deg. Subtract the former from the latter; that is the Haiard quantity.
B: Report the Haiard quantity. 1.28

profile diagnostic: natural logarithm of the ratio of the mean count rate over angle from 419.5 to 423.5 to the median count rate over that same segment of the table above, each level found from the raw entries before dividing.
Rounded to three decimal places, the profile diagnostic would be 0.010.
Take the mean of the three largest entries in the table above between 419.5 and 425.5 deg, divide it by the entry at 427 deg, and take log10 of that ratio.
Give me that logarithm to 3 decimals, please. 0.017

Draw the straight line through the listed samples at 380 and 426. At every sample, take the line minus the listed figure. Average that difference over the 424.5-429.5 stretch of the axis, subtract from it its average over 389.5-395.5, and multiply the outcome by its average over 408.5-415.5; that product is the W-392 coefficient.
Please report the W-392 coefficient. 0.0000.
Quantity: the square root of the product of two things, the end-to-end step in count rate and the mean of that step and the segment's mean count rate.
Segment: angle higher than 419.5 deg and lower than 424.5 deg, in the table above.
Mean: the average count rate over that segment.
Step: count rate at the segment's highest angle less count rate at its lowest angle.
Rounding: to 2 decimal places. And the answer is 0.05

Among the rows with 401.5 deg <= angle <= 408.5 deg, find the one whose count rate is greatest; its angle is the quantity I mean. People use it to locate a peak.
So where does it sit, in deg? 402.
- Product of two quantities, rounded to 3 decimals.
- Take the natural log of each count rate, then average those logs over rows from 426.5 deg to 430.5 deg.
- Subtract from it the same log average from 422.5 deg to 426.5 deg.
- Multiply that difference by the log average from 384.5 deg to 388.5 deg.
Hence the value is -0.012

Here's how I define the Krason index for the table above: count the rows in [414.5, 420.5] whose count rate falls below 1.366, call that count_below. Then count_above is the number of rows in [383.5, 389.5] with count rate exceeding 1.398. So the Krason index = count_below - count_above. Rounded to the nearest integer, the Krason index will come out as -1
